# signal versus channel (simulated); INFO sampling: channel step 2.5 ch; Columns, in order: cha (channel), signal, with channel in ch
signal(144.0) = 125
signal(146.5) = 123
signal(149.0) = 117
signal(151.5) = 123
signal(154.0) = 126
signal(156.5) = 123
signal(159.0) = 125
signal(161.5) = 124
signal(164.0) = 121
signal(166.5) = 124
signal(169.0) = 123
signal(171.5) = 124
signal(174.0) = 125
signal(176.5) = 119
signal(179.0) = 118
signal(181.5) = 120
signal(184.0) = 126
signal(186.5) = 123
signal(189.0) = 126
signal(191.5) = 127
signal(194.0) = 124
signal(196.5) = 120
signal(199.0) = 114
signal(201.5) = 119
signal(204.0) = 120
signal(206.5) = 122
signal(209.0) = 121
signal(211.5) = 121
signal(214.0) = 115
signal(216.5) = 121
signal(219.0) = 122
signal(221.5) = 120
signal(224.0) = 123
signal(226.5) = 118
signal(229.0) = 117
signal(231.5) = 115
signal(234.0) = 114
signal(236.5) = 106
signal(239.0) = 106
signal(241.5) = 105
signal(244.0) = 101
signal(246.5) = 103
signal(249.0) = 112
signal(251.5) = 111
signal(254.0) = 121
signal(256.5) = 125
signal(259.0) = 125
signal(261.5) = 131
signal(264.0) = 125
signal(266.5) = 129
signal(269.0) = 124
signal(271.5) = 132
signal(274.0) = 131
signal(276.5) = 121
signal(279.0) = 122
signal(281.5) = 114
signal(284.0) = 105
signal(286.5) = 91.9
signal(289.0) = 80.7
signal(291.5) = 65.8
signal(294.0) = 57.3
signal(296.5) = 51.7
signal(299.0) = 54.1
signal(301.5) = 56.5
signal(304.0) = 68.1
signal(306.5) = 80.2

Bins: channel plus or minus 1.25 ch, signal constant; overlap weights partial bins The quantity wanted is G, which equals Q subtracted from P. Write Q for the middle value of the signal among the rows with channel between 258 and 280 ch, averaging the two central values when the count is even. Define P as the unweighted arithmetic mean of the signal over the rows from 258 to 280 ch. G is 1.7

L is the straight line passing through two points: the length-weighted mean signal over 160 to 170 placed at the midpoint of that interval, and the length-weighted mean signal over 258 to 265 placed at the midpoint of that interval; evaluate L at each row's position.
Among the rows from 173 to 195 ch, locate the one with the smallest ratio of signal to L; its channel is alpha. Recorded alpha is 179.0 ch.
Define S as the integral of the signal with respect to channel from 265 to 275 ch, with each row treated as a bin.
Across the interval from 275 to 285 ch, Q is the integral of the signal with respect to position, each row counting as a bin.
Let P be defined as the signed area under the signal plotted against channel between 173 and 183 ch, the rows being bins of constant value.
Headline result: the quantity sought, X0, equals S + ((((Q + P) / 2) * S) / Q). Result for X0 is 2601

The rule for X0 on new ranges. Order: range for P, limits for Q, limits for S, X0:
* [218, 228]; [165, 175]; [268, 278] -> 2522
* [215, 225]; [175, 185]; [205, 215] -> 2400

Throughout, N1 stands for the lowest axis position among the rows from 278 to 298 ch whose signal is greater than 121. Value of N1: 279.0 ch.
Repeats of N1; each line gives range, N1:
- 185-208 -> 186.5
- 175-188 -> 184.0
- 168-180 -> 169.0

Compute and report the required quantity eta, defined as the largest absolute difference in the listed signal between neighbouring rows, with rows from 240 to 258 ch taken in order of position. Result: 10.0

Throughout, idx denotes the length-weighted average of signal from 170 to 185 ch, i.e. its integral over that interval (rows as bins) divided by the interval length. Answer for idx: 122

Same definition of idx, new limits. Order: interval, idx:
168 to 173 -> 124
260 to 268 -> 128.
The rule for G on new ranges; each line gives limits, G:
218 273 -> -1.5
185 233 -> -0.6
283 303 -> 8.8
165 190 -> -0.7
